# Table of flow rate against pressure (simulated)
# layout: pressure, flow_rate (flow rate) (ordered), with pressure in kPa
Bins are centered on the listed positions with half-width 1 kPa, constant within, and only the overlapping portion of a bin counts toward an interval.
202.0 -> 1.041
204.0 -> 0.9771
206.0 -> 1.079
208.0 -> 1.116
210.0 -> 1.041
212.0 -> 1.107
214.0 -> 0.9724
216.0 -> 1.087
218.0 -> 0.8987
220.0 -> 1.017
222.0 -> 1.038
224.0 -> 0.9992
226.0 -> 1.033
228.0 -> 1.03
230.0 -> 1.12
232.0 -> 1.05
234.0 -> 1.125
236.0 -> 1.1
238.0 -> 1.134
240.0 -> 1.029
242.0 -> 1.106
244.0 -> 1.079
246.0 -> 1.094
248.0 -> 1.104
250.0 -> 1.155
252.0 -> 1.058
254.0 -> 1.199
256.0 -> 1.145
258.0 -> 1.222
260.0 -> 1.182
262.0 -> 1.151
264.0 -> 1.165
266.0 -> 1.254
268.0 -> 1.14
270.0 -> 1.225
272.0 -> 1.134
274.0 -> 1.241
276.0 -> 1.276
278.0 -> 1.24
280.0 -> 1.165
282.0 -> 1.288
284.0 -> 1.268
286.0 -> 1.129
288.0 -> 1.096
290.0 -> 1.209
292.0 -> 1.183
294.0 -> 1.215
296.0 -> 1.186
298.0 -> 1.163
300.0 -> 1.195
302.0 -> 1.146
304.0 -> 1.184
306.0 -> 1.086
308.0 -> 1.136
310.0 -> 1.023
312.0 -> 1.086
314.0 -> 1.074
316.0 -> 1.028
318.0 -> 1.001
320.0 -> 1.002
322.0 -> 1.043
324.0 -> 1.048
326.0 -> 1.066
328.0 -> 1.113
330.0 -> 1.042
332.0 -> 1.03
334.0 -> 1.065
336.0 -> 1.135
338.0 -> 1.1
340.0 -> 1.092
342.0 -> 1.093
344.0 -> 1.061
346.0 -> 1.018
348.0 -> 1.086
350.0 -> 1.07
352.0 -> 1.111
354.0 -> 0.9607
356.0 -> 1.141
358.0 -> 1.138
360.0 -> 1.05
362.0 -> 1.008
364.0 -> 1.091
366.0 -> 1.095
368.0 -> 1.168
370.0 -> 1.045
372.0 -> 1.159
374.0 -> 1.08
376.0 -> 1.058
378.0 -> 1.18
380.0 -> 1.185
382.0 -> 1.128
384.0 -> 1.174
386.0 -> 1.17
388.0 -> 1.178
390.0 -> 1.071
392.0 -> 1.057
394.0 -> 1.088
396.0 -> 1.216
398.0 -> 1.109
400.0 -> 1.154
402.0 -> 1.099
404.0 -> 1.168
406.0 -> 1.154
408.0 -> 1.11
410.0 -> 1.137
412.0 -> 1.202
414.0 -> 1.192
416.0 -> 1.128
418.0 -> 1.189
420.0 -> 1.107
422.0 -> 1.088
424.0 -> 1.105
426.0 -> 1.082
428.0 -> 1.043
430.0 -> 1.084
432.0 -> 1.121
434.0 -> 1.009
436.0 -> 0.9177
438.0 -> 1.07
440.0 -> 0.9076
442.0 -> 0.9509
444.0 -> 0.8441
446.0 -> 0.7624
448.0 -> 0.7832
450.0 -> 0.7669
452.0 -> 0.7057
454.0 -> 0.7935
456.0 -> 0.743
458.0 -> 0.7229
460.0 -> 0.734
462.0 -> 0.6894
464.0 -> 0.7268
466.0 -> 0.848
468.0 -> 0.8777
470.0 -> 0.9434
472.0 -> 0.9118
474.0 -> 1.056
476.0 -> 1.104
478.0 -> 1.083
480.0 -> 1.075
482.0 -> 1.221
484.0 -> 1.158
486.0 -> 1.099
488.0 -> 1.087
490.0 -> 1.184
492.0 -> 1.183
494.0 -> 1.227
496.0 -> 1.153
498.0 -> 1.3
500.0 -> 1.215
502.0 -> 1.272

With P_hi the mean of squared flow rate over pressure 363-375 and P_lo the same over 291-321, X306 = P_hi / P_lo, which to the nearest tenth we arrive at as 1.0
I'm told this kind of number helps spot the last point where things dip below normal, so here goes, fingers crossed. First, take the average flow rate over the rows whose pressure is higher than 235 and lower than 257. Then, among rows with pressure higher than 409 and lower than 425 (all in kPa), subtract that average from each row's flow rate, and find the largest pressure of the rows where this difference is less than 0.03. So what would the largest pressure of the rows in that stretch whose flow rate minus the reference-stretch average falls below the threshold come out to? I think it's 424.0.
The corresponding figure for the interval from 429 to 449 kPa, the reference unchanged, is 448.0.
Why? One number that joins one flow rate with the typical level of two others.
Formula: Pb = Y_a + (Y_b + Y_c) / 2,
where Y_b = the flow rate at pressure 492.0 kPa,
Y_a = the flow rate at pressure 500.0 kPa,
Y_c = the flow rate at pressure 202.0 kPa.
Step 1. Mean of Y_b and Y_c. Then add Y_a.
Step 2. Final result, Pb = 2.33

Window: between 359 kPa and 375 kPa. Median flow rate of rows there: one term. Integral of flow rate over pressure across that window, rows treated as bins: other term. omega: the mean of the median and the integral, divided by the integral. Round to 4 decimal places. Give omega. 0.5312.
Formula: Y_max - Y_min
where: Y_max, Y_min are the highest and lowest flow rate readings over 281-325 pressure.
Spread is 0.29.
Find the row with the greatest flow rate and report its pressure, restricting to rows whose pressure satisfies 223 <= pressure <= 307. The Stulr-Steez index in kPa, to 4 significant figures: 282.0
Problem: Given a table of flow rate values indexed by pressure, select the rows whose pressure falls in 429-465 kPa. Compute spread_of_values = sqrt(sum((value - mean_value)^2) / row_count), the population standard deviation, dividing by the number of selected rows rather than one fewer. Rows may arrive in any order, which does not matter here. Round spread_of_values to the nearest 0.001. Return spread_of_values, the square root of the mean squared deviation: 0.138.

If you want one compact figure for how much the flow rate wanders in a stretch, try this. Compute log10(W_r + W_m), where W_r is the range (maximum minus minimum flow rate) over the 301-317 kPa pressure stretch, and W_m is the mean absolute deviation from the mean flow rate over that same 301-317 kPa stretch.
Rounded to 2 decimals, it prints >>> -0.69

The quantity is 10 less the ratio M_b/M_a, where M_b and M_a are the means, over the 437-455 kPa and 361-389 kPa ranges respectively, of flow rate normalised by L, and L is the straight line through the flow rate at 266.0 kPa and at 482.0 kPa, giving 9.24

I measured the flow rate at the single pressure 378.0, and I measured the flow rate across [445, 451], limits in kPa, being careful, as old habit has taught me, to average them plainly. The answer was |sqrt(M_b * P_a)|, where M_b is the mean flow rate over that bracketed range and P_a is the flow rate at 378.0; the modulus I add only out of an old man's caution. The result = 0.95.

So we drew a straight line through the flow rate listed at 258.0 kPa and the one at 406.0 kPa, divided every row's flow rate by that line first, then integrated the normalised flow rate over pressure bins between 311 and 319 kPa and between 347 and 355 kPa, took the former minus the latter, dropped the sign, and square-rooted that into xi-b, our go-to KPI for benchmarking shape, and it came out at 0.40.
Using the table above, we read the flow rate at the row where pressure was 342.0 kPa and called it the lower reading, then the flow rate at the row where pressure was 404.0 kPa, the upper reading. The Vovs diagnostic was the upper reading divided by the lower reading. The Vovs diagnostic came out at 1.07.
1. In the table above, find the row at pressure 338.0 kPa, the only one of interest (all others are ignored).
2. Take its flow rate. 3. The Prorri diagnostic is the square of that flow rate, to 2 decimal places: 1.21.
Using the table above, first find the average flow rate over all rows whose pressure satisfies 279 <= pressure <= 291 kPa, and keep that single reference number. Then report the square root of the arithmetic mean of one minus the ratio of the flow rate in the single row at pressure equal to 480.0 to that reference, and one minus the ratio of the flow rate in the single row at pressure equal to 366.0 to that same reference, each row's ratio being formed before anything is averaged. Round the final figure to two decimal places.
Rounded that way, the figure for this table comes 0.30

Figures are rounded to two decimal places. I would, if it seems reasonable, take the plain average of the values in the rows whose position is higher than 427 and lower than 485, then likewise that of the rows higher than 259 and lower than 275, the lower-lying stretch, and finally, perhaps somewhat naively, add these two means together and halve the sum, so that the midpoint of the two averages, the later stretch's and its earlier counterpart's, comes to 1.05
